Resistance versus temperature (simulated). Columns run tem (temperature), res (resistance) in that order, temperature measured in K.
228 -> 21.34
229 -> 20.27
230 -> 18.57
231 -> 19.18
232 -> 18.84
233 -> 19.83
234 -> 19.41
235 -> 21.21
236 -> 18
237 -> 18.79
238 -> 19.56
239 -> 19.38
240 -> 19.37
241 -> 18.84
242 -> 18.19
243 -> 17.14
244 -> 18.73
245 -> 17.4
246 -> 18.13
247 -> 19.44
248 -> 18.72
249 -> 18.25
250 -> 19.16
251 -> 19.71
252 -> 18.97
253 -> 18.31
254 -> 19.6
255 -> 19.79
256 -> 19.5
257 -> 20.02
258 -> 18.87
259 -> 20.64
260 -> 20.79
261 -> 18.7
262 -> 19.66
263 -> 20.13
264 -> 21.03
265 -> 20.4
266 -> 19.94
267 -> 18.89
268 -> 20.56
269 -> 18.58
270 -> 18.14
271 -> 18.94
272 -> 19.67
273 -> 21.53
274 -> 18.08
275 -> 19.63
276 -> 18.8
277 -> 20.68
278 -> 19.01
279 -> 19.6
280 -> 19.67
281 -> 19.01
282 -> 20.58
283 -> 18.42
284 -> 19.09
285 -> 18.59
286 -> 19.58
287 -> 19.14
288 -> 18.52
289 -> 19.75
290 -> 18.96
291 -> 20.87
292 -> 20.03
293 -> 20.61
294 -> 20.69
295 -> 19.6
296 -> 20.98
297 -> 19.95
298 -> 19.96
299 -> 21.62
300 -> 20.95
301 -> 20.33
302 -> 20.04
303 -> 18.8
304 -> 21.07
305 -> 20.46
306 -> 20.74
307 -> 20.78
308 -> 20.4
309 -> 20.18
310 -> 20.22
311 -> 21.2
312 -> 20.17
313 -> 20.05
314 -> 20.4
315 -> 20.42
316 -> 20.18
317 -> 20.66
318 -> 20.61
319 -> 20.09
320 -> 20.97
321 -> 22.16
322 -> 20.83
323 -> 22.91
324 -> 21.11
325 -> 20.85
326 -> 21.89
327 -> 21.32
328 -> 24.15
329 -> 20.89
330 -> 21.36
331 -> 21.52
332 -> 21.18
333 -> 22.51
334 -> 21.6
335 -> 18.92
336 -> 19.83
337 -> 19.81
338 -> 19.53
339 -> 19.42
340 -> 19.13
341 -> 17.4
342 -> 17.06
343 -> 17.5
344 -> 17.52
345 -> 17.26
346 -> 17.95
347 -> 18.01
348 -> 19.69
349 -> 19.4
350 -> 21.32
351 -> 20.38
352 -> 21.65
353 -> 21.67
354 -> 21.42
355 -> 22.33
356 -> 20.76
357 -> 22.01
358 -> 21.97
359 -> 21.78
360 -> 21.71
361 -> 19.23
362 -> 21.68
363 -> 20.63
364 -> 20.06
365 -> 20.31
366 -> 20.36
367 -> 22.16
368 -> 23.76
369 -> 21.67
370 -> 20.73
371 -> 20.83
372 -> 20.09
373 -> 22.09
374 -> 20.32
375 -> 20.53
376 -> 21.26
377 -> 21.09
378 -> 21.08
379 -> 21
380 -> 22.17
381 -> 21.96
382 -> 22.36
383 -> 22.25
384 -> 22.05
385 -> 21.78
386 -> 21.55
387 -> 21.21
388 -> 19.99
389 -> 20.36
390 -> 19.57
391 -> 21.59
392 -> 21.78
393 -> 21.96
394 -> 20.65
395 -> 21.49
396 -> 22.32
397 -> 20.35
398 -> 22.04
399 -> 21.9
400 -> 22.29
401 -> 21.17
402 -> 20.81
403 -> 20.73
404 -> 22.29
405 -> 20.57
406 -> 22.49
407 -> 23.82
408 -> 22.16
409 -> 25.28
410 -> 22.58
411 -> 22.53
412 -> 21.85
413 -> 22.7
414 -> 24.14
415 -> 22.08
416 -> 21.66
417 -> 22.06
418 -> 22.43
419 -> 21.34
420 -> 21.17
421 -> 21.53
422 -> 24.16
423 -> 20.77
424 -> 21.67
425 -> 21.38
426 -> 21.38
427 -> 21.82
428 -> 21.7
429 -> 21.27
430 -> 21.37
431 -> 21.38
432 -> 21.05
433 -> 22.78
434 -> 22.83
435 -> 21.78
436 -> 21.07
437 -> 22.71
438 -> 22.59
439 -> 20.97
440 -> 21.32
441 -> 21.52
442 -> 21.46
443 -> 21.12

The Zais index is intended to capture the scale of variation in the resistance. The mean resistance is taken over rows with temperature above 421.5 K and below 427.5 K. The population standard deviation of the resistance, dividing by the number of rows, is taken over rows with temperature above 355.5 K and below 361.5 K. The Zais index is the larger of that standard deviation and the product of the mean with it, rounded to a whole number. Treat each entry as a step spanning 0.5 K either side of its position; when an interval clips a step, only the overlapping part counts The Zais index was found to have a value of 22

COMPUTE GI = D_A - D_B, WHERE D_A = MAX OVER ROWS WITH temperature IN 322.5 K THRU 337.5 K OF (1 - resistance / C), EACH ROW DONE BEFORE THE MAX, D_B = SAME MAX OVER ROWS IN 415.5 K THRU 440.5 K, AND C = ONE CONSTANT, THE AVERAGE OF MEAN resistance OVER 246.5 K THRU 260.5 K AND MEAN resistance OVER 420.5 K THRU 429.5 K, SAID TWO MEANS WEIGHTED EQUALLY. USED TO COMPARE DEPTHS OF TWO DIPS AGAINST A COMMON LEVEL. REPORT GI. 0.090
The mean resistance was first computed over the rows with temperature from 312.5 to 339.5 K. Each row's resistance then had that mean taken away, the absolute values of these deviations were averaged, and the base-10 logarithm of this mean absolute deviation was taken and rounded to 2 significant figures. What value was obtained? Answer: -0.070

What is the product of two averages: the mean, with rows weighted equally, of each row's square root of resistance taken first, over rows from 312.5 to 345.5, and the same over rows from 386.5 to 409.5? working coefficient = 20.9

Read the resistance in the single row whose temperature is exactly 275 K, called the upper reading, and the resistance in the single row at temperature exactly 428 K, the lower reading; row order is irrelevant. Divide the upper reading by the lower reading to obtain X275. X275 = 0.90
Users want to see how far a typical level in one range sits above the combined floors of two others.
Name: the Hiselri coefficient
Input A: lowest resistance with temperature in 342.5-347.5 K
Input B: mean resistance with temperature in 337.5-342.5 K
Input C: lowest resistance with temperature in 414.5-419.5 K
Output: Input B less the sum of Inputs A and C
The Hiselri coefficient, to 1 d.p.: -20.1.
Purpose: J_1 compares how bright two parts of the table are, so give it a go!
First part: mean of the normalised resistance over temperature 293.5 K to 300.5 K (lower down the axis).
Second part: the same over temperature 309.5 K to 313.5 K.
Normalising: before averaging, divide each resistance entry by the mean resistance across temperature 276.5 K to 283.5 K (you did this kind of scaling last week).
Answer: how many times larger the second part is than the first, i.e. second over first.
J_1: 0.99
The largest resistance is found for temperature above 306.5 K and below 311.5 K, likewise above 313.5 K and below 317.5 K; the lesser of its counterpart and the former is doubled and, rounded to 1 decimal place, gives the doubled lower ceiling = 41.3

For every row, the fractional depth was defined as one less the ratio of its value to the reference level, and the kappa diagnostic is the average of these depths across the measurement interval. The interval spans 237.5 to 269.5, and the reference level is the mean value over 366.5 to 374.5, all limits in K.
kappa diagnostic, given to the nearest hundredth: 0.10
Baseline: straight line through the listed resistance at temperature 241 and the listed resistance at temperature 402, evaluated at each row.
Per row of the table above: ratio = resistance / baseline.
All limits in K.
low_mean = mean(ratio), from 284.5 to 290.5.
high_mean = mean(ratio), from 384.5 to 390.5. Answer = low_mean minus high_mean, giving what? -0.022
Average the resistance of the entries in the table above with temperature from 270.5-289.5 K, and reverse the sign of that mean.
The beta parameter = -19.4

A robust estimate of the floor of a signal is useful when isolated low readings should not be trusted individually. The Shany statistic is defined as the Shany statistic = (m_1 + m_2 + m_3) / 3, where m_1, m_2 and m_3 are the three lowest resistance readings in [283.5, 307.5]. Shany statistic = 18.6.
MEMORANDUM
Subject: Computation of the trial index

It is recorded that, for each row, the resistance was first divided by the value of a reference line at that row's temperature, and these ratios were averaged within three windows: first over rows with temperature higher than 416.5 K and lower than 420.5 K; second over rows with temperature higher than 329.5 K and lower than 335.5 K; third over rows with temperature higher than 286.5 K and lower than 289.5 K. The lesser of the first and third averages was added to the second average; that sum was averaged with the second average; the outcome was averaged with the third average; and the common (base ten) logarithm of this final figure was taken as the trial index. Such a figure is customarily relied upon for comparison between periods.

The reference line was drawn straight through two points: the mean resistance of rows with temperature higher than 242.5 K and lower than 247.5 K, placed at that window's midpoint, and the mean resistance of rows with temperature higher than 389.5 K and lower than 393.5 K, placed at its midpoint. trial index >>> 0.108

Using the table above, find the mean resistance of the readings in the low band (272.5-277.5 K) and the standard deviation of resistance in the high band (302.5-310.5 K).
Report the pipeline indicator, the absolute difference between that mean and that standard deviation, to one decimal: 19.1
